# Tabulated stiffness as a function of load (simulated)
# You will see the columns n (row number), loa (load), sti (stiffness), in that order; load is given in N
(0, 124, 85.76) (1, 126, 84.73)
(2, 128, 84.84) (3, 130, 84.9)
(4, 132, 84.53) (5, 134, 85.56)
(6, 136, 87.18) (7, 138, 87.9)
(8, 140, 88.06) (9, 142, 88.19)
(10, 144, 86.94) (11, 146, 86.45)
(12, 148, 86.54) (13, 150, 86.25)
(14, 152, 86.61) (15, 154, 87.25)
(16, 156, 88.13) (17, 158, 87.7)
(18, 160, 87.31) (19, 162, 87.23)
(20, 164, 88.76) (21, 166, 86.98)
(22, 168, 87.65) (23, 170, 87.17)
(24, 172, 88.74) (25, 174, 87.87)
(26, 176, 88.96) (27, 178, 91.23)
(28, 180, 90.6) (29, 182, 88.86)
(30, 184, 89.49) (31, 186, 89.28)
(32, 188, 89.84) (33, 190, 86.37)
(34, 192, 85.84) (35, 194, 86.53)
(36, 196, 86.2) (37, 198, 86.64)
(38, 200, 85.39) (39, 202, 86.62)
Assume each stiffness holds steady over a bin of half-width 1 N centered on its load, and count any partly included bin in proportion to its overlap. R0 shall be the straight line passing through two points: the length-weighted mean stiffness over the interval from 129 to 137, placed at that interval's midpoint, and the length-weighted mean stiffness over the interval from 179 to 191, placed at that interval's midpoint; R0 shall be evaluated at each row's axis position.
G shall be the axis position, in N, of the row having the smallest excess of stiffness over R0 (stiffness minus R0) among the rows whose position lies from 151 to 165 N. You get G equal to 162 N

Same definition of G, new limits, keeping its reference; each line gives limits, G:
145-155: 150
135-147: 146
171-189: 174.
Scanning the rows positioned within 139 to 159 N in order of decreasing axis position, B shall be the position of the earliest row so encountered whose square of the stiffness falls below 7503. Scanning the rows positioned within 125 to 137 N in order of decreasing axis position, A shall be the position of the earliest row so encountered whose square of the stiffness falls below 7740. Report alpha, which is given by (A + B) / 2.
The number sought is 144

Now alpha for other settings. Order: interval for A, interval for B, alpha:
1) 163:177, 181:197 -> 185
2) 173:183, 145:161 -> 163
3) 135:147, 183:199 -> 171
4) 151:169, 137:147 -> 157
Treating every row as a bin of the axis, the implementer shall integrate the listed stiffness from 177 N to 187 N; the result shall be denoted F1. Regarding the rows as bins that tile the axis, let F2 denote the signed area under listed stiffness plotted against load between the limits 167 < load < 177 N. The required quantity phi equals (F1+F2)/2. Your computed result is 890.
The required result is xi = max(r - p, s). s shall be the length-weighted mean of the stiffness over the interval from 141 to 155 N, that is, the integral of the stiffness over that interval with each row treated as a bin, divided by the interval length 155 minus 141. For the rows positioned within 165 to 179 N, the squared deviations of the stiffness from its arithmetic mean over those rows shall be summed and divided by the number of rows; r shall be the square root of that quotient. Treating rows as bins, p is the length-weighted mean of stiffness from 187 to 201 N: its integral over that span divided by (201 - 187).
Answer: 86.9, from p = 86.7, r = 1.4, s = 86.9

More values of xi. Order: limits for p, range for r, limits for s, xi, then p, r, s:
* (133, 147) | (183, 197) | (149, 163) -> 87.2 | 87.2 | 1.7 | 87.2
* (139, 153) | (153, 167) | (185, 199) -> 87.2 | 87.0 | 0.6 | 87.2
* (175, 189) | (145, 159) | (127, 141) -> 86.1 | 89.8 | 0.7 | 86.1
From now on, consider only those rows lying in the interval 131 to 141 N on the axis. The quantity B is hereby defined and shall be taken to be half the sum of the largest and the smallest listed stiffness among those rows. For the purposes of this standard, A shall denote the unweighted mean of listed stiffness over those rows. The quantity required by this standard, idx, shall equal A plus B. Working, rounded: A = 86.6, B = 86.3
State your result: 173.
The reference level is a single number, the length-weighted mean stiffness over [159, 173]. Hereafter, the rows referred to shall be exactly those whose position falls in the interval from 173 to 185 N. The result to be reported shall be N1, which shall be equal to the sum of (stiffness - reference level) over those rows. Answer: 10.9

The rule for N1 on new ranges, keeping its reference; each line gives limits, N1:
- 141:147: -1.5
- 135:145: -0.2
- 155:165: 0.7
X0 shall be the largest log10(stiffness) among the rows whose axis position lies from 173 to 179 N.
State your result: 1.96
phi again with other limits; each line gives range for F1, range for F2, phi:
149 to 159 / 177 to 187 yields 885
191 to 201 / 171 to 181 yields 878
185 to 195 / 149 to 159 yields 874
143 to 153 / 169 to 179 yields 877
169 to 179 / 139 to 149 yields 880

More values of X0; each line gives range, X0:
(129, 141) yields 1.94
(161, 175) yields 1.95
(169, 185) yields 1.96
